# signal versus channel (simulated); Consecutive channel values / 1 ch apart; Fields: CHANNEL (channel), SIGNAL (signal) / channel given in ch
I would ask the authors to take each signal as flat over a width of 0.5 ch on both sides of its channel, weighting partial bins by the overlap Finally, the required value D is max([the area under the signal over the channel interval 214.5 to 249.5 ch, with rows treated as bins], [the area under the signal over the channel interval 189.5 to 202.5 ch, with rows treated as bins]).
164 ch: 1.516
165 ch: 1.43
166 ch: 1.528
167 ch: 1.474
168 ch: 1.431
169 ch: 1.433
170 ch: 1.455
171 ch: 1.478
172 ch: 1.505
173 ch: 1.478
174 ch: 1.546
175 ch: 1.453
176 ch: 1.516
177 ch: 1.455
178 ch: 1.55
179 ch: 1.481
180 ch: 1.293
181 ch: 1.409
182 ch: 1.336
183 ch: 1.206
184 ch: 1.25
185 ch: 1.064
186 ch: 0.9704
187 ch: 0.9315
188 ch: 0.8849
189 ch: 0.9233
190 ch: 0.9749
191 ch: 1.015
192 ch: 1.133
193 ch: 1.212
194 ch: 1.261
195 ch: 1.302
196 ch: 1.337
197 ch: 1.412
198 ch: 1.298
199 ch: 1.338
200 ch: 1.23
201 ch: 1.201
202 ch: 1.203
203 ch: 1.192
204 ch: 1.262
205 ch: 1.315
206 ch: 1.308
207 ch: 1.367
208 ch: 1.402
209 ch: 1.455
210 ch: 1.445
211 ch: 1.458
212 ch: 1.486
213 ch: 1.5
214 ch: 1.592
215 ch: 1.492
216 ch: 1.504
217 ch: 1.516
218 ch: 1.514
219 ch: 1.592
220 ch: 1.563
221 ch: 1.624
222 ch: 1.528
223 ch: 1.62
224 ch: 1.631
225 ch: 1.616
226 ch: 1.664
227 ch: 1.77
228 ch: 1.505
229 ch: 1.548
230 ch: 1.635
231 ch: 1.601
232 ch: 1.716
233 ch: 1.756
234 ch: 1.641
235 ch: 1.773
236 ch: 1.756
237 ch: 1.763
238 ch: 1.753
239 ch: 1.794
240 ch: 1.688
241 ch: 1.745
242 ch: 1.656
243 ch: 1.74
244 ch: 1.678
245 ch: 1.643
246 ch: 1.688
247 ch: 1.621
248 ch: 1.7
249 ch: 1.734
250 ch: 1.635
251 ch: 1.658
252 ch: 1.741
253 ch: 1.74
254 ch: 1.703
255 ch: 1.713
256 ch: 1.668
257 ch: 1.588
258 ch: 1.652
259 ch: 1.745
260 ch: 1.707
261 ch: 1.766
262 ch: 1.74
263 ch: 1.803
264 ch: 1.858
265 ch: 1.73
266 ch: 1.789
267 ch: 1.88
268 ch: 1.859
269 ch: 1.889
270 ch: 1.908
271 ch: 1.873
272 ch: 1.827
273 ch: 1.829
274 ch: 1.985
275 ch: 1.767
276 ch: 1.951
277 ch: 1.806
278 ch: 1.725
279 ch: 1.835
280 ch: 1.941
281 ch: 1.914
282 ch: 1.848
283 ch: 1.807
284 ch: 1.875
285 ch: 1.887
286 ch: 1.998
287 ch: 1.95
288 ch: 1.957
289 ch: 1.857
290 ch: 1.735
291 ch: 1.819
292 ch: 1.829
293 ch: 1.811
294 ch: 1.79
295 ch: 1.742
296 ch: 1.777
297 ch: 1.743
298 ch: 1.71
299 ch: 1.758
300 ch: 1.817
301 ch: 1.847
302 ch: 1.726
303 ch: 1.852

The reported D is 58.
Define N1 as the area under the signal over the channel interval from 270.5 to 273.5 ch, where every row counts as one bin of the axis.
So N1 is 5.5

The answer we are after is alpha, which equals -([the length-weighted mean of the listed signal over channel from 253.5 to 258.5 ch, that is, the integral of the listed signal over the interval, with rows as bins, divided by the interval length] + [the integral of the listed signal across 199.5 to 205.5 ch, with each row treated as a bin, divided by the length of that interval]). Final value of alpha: -2.90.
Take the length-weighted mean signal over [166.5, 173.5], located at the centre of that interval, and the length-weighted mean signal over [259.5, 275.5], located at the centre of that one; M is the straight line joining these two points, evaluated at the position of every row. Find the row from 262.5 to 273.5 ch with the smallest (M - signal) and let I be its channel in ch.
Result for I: 270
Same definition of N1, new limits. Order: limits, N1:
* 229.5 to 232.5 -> 5.0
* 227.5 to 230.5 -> 4.7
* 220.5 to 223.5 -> 4.8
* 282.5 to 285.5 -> 5.6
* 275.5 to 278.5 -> 5.5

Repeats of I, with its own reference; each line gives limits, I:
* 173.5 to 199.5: 174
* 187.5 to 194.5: 194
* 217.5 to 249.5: 227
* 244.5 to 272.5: 270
